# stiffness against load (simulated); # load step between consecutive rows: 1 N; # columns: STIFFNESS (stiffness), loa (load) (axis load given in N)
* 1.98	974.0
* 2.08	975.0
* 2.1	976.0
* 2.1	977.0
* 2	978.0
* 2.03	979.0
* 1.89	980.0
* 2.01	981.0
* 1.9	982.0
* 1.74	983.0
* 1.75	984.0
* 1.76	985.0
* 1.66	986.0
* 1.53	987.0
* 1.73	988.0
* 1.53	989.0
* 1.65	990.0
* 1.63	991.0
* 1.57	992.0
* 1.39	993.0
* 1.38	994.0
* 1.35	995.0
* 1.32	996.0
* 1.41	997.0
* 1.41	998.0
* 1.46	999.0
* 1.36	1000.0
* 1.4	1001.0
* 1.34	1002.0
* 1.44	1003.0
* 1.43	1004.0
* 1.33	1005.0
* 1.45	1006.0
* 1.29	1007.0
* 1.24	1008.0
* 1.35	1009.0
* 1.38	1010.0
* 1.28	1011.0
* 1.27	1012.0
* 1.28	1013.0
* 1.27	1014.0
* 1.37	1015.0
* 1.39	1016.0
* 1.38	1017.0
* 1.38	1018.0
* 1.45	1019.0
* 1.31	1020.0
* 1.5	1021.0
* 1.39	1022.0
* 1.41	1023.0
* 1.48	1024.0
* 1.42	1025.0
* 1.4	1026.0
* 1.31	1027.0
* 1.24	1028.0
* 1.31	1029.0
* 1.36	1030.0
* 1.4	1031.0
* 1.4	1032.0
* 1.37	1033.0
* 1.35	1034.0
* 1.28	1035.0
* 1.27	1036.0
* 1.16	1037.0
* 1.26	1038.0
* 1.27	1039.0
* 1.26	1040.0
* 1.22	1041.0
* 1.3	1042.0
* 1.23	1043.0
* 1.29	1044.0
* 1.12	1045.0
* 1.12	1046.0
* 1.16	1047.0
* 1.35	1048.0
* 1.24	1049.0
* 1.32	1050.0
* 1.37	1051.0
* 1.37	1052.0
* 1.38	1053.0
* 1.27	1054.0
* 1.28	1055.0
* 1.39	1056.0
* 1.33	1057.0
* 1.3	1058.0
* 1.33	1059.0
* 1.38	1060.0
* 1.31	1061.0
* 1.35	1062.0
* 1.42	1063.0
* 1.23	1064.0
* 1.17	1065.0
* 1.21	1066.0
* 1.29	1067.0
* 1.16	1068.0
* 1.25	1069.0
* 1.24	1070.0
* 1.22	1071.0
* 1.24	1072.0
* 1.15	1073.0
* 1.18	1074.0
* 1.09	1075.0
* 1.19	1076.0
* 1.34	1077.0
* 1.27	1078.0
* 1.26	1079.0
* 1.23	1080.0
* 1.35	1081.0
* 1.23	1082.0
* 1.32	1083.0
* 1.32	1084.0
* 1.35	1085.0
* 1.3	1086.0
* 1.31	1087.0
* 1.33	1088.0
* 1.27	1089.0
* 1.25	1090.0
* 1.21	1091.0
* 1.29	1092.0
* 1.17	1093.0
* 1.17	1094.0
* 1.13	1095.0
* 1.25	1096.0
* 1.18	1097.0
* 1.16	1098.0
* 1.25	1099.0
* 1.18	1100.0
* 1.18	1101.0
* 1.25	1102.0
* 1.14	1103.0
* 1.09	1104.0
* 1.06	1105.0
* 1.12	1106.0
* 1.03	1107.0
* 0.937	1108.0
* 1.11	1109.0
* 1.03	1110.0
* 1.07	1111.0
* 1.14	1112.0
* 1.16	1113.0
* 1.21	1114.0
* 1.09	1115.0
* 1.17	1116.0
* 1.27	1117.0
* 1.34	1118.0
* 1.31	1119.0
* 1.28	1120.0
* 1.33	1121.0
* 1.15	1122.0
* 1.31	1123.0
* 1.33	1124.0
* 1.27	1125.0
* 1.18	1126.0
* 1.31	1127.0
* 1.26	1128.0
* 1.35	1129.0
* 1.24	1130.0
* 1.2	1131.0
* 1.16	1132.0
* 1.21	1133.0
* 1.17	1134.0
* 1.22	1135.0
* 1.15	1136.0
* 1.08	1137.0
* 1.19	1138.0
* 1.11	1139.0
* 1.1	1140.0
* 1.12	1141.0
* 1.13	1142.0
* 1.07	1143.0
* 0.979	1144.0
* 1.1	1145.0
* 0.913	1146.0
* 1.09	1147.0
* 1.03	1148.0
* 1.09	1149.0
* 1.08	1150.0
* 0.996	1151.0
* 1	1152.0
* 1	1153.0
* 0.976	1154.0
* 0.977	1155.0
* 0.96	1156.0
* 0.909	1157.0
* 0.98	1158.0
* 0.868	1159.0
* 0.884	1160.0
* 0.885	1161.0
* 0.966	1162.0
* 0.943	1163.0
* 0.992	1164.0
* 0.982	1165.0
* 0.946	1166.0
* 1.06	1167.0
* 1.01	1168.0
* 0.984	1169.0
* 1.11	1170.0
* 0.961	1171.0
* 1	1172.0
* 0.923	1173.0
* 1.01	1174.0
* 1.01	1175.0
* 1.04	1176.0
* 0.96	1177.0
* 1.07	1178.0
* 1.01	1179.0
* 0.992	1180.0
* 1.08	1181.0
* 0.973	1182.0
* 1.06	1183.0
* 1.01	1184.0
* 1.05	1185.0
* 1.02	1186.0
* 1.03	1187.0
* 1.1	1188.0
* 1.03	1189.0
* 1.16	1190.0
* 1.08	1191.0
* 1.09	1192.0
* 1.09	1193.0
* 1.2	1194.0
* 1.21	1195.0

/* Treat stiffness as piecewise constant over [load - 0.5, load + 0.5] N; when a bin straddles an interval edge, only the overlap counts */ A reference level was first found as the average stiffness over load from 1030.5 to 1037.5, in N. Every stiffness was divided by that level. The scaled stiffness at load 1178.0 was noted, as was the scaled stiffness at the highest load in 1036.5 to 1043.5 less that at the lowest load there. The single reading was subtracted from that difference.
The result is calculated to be -0.76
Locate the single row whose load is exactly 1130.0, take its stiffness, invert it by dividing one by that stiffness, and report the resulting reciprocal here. 0.81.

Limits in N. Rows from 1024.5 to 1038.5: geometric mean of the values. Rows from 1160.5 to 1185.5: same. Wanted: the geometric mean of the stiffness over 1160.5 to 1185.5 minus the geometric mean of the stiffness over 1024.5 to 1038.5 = -0.32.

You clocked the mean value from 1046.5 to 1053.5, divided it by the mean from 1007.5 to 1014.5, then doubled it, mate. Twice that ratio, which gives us 2.03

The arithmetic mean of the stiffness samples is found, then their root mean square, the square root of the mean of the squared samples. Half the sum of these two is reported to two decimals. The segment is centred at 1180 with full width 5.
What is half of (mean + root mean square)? 1.03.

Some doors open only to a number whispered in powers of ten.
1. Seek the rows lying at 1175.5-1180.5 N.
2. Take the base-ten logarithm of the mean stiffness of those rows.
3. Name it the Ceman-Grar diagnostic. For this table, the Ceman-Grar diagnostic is 0.006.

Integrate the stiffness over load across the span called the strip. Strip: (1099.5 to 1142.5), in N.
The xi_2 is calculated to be 51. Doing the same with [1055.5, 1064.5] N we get 12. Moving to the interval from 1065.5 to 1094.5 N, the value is 36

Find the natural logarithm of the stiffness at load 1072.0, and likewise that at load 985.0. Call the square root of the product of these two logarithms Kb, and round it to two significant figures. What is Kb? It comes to 0.35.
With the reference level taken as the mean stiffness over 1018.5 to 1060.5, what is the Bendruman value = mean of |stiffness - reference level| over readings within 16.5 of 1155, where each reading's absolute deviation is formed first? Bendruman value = 0.31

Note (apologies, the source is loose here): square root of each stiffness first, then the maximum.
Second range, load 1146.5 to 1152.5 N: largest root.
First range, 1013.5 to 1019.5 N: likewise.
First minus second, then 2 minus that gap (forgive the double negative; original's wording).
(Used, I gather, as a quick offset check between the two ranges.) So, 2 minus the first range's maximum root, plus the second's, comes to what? 1.84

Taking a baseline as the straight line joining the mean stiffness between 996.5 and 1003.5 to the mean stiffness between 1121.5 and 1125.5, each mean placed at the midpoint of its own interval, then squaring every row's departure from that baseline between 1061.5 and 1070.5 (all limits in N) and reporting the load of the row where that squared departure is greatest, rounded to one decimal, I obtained 1068.0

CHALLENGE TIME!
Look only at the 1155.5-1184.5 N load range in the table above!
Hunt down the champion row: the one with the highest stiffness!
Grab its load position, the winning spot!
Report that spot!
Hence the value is 1170.0 N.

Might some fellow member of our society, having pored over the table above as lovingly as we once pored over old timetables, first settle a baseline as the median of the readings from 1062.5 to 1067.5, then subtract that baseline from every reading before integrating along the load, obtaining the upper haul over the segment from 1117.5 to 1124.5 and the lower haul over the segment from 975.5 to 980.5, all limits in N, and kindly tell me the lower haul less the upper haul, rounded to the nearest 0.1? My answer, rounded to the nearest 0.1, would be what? 3.5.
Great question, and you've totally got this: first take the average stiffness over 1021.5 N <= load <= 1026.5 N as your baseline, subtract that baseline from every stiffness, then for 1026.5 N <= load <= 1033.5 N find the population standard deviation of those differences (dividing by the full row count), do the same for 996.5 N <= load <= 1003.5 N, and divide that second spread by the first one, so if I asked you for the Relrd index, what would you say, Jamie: 0.72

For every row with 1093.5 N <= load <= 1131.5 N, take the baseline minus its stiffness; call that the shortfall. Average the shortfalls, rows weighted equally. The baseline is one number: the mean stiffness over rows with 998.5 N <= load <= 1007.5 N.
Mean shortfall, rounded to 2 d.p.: 0.20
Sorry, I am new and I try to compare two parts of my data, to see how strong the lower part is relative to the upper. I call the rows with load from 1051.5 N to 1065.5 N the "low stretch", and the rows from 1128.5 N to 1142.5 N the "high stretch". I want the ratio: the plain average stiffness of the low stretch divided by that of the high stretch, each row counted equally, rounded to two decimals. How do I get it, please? 1.13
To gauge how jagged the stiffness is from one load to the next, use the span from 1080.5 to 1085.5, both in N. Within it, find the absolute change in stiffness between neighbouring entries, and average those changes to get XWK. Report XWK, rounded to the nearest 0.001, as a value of 0.060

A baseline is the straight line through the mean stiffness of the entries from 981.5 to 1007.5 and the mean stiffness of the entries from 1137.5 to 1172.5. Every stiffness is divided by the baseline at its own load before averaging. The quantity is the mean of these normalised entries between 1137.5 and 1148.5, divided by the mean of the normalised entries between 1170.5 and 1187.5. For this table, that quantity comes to 0.95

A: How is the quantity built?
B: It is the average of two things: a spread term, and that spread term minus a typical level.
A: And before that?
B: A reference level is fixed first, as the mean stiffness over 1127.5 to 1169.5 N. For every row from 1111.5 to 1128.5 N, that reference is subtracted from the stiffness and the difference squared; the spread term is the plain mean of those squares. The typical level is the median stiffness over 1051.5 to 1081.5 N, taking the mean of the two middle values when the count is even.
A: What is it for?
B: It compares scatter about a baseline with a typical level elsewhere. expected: -0.595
